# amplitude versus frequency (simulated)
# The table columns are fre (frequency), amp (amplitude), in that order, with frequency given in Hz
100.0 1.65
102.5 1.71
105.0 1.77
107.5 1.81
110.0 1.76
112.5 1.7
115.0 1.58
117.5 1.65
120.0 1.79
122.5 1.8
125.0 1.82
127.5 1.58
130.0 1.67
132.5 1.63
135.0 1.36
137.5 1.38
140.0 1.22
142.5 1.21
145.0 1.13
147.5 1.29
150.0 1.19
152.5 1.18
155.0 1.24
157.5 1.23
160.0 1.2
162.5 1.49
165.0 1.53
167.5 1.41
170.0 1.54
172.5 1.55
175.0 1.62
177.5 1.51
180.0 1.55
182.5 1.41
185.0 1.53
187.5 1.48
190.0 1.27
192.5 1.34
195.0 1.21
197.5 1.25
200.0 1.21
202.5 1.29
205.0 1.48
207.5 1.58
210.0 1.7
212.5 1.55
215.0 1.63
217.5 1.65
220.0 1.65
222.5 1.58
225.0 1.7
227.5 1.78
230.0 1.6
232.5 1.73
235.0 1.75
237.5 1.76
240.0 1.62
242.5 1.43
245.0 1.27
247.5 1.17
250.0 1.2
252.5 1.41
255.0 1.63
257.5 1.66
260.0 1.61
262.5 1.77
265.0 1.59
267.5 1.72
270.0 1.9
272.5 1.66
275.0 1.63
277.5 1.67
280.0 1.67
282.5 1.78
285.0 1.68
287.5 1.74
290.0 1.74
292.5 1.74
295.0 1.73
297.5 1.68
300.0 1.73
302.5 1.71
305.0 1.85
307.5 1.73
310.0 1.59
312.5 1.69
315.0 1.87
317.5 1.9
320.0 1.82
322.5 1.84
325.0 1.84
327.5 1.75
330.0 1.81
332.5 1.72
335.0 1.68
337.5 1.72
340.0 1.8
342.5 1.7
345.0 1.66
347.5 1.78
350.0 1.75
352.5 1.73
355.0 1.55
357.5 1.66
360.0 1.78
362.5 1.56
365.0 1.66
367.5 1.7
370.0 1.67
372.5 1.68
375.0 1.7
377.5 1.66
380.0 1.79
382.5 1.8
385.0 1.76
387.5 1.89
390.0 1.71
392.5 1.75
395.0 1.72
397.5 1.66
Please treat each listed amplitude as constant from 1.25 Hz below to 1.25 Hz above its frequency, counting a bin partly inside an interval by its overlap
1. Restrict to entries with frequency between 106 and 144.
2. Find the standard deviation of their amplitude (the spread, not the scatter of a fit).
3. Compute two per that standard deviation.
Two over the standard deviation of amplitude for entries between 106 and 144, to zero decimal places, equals 10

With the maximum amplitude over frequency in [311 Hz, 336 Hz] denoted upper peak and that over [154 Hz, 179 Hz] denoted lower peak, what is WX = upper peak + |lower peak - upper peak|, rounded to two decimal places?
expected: 2.18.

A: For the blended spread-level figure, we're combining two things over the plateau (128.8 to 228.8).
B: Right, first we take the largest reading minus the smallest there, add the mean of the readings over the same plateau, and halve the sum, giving 1.04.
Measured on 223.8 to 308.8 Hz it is 1.19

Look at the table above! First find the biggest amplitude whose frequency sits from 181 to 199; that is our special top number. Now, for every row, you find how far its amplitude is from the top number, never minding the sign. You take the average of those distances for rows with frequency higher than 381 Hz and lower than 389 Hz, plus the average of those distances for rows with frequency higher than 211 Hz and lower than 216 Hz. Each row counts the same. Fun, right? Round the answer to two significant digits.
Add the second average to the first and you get 0.35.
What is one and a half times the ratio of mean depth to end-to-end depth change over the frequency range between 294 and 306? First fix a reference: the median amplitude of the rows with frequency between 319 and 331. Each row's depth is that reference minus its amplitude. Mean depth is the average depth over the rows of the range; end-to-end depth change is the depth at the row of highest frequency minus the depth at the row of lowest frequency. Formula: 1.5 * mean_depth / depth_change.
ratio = -1.0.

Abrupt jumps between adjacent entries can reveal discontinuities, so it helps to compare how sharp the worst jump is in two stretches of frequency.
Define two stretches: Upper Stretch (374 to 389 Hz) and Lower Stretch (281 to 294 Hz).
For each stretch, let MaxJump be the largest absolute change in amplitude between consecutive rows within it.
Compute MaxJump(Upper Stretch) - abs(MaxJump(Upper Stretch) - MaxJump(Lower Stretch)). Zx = 0.100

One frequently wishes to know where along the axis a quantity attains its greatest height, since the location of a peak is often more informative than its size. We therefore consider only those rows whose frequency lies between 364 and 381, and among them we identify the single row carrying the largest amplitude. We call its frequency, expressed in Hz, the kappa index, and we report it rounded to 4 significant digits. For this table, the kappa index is 380.0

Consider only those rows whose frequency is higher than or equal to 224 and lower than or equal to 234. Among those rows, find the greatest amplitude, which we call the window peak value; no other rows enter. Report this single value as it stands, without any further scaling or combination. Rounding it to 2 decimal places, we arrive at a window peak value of 1.78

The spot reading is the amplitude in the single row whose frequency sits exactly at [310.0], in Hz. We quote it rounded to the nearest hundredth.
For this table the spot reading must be 1.59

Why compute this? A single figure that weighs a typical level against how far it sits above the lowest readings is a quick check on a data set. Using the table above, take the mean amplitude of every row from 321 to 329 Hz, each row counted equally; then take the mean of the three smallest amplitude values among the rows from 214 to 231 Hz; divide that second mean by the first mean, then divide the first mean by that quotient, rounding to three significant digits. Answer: 2.04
